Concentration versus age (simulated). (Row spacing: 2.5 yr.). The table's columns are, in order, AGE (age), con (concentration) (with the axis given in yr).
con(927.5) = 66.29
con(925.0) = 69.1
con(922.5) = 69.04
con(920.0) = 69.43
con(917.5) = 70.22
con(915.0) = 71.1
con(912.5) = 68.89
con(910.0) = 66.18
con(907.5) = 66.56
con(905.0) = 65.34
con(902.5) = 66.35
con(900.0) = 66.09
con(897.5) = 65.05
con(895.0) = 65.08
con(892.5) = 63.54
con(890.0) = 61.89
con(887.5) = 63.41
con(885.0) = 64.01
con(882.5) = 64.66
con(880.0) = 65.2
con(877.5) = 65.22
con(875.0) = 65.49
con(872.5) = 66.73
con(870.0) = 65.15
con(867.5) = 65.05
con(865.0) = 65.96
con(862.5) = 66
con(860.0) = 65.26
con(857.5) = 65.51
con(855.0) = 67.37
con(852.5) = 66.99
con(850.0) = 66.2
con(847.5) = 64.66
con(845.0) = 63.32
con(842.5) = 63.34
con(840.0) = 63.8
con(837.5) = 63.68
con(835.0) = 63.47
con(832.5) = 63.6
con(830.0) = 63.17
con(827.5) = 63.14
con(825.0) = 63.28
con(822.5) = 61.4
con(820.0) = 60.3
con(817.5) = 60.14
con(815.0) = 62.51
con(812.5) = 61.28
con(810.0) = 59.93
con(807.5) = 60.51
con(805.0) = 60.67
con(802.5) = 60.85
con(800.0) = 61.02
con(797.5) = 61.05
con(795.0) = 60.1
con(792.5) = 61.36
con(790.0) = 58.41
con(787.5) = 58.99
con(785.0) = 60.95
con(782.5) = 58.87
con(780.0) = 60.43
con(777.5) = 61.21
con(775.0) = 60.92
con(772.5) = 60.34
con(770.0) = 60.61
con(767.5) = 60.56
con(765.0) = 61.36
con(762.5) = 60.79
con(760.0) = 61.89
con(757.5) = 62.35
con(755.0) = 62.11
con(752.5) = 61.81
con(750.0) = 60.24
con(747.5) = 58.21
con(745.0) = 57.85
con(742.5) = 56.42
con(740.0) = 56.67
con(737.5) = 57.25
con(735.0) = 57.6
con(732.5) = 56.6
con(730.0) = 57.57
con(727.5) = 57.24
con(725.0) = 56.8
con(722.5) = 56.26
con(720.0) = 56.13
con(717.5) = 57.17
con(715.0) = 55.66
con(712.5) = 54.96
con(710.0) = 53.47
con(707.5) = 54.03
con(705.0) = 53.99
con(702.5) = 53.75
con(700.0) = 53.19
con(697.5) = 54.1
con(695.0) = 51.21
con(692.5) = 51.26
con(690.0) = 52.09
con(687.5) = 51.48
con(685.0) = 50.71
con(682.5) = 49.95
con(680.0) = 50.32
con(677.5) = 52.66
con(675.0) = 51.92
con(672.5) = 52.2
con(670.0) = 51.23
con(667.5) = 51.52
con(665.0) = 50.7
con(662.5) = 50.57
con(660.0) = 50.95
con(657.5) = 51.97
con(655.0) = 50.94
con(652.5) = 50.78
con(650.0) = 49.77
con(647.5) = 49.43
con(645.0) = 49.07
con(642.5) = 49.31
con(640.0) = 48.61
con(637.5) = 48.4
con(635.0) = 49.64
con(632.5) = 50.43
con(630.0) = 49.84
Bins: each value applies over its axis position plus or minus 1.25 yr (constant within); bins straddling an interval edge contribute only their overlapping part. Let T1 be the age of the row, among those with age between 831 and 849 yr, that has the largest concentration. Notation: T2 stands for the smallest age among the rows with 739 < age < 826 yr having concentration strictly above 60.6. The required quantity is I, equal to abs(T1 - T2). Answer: 95.0 yr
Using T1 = 847.5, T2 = 752.5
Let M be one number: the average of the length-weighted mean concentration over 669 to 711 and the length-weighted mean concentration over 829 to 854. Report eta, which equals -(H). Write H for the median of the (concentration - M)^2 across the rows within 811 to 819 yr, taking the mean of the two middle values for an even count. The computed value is -9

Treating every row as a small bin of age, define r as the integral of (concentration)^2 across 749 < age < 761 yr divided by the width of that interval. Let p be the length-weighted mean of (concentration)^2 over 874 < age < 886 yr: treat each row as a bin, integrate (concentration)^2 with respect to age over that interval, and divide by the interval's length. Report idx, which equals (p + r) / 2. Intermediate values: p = 4215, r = 3808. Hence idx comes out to 4012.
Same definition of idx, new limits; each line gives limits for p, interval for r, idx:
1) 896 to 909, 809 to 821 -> 4022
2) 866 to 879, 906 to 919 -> 4498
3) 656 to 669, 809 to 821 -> 3160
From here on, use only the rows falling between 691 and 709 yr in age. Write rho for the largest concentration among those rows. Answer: 54.1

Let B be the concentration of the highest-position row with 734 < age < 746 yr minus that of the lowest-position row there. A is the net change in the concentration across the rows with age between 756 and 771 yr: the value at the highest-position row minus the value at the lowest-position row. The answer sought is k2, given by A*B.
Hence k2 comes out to -0.4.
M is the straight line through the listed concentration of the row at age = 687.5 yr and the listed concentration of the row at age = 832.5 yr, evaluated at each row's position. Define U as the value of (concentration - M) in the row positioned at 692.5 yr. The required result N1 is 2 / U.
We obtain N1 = -3.1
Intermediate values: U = -0.6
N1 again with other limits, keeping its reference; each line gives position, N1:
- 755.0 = 0.4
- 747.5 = 1.2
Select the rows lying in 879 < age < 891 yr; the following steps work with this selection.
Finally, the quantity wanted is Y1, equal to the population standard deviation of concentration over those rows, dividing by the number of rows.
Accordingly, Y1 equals 1.14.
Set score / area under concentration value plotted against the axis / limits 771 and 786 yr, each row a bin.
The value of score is 907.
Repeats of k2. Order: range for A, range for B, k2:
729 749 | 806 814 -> 0.5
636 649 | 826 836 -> 0.3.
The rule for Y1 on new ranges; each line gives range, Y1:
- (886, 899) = 1.19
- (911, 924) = 0.82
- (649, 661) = 0.70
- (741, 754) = 1.90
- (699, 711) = 0.32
